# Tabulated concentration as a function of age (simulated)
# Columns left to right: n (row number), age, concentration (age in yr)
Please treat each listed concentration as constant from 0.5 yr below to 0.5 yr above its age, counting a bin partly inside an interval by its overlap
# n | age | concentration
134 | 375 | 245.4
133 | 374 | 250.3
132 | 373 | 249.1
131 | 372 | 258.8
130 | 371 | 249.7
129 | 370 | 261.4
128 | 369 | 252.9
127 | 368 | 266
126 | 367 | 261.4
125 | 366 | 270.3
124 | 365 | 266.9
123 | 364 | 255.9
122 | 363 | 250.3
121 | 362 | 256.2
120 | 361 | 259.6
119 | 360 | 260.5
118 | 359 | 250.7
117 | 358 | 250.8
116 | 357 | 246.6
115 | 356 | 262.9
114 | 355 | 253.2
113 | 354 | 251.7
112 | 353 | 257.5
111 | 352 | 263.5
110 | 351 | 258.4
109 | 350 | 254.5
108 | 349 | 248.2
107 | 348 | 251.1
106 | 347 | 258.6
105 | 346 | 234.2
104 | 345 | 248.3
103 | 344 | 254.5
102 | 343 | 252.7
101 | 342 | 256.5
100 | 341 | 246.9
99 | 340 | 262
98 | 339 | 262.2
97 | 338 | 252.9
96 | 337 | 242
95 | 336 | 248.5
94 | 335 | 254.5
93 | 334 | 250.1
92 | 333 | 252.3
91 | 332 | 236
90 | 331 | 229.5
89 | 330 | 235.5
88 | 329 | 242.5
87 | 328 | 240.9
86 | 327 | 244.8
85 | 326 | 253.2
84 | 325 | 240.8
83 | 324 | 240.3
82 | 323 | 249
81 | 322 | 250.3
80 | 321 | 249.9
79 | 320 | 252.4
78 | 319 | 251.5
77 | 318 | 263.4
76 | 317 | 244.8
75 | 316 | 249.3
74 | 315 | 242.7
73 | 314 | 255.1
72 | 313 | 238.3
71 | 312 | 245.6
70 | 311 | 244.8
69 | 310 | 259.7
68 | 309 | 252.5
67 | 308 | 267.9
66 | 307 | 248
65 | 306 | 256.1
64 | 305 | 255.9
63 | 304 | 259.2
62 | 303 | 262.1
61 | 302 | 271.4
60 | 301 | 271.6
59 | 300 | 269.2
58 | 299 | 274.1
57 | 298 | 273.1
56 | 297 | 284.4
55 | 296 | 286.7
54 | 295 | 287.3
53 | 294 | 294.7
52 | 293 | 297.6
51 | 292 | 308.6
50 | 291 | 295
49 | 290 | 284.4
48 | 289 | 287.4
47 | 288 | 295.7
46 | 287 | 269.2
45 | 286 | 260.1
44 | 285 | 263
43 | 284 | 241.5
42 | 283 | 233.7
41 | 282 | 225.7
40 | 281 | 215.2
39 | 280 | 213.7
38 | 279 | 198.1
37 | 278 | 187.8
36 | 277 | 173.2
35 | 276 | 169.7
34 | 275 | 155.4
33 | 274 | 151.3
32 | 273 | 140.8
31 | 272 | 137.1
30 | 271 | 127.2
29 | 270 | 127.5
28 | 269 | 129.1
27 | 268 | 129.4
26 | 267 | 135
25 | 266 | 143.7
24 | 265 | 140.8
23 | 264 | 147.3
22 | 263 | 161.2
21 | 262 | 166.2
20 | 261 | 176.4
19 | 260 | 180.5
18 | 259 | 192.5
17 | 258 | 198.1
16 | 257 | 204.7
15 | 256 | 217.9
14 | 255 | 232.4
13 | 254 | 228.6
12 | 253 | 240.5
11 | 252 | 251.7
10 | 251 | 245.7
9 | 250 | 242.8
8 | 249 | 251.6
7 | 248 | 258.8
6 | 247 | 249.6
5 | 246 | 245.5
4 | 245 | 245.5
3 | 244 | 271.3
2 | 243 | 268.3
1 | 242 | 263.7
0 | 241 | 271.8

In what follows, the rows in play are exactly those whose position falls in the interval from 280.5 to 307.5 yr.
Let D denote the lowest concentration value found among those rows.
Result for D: 215.2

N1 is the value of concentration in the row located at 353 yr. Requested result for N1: 257.5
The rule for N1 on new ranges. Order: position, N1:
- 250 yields 242.8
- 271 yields 127.2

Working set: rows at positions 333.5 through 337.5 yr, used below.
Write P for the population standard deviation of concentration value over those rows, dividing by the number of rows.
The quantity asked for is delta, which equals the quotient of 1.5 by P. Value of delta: 0.33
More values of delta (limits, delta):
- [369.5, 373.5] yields 0.28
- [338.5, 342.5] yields 0.24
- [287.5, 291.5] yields 0.31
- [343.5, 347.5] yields 0.16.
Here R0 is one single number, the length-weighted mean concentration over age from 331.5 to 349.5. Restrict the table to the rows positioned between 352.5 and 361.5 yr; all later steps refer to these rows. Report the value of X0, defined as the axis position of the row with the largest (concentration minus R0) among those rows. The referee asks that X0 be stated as 356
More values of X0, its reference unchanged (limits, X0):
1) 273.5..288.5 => 288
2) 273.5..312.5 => 292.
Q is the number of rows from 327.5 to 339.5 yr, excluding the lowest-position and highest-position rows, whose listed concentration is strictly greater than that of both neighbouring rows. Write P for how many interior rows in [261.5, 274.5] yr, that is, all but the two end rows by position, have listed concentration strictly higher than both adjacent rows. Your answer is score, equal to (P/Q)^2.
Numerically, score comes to 0.1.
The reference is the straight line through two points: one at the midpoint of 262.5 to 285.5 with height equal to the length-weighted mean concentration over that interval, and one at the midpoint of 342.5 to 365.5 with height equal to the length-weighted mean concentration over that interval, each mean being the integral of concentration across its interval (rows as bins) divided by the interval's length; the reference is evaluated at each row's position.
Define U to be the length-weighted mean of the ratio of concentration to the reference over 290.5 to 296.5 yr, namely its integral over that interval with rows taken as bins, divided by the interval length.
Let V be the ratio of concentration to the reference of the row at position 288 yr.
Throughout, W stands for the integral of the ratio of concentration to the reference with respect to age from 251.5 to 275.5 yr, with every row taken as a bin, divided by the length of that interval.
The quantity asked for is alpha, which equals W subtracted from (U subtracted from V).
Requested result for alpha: -1.0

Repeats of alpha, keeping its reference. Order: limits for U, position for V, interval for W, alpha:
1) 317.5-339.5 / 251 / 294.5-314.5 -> -0.7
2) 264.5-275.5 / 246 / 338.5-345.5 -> -0.2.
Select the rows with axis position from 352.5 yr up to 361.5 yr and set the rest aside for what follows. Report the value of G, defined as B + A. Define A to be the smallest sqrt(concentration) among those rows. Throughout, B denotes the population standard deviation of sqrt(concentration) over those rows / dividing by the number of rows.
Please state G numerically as 15.9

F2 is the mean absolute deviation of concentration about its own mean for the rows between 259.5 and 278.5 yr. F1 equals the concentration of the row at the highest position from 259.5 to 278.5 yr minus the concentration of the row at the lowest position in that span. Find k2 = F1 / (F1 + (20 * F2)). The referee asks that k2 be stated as 0.0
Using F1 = 7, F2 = 17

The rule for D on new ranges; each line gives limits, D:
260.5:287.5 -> 127.2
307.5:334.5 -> 229.5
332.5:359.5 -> 234.2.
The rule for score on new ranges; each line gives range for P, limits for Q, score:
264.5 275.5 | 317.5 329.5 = 0.1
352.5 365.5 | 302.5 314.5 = 0.6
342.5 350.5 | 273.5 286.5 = 4.0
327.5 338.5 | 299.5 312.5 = 0.6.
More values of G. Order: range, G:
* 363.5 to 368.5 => 16.2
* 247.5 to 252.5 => 15.8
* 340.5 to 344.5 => 15.8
